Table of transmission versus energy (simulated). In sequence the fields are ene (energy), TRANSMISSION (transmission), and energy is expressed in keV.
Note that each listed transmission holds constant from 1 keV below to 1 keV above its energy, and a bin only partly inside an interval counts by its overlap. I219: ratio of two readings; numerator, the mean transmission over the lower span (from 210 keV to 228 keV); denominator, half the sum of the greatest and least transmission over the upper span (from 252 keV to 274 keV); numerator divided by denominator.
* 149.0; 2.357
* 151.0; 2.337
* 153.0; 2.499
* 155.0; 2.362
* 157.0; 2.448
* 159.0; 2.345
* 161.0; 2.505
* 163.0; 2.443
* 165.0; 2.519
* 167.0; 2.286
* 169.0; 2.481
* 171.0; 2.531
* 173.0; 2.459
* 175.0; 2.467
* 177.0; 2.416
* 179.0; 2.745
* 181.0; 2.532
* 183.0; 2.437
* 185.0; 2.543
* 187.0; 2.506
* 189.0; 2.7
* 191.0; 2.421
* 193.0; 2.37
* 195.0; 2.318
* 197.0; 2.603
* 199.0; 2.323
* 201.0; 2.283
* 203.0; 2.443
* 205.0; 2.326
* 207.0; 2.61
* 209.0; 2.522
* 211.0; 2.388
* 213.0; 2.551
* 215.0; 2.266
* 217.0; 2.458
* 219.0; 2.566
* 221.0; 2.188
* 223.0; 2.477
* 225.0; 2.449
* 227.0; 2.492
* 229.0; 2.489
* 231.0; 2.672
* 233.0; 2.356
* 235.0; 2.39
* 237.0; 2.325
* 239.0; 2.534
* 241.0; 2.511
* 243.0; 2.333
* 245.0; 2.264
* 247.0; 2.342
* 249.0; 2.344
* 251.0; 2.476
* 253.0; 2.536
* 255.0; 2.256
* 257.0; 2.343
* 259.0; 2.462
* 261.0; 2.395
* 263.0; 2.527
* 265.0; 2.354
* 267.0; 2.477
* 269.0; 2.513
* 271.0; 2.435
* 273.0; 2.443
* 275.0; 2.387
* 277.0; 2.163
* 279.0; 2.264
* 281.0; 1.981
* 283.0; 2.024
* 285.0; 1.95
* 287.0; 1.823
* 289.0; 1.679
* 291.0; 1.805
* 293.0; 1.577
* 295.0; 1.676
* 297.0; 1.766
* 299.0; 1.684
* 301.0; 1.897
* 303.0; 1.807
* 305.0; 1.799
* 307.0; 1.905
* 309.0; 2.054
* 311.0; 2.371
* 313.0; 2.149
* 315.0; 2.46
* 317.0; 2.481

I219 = 1.01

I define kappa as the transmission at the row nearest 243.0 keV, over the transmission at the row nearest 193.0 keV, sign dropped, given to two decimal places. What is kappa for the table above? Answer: 0.98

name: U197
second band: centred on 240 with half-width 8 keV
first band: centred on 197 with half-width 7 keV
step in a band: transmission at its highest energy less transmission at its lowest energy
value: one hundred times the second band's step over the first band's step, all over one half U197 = -127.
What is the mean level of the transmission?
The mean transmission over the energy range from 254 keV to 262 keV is 2.36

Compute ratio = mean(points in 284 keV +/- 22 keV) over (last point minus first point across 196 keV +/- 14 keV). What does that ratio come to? 24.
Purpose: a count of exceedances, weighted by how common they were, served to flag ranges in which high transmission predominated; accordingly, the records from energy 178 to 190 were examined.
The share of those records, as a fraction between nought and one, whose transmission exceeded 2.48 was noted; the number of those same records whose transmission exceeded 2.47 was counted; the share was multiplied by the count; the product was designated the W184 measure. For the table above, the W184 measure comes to 4.2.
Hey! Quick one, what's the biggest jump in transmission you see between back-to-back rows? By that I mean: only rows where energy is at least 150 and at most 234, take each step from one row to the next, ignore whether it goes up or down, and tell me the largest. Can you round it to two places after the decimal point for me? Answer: 0.38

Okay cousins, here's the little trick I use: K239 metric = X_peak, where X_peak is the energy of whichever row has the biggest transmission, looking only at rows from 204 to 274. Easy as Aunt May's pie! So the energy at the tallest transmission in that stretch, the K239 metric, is 231.0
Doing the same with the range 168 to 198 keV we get 179.0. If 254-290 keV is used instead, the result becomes 263.0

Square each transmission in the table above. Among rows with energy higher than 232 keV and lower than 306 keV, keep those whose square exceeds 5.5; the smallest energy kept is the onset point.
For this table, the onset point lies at 233.0 keV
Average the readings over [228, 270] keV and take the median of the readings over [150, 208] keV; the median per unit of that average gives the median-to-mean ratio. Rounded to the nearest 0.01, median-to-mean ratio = 1.01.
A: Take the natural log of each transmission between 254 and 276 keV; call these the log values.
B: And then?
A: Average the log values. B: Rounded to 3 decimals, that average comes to 0.882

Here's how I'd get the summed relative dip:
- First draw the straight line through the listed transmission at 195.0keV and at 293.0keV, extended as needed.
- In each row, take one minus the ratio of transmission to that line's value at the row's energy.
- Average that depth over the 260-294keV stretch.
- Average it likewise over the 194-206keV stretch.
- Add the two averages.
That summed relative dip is -0.31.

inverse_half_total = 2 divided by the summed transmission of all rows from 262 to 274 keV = 0.136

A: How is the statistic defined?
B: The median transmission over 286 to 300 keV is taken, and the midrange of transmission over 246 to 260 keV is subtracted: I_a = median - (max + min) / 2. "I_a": -0.71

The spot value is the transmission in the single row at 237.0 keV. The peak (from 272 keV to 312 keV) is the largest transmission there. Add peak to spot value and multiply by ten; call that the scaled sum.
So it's 47.7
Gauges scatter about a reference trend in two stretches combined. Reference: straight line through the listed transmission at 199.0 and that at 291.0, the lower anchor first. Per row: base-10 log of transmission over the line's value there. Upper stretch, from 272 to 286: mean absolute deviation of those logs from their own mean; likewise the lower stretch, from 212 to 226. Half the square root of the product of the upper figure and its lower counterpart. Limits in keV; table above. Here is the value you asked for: 0.012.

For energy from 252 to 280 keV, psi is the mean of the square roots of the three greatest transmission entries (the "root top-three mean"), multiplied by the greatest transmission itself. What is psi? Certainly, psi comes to 4.03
